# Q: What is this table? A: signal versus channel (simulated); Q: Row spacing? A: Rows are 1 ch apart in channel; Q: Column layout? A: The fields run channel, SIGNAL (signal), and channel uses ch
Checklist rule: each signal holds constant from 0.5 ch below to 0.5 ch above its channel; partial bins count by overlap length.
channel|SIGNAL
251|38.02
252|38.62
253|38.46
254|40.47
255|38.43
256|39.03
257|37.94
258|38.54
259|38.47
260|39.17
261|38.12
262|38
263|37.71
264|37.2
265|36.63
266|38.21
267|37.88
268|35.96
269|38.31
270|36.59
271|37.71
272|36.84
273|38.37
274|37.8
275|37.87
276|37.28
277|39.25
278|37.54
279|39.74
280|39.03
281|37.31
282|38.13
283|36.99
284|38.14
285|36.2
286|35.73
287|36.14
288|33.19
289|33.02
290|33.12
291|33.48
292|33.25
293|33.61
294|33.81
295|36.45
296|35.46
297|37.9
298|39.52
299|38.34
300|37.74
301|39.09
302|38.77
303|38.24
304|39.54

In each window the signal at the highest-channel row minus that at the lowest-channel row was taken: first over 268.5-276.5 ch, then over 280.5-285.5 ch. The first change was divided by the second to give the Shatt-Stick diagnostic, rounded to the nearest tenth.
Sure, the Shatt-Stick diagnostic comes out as 0.9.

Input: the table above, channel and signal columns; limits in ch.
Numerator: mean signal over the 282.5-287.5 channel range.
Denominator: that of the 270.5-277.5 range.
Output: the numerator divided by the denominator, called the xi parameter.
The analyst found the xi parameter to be 0.97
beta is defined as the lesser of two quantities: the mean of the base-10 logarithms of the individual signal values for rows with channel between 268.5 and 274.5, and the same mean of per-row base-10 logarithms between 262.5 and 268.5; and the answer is 1.57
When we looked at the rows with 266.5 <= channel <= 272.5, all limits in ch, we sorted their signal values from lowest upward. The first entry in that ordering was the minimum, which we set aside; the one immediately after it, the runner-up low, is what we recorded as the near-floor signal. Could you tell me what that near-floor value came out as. 36.59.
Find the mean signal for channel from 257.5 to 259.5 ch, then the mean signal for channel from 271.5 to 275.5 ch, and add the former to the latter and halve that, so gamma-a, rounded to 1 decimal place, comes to 38.1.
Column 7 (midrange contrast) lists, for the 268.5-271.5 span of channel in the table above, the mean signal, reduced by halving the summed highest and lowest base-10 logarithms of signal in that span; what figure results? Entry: 36.0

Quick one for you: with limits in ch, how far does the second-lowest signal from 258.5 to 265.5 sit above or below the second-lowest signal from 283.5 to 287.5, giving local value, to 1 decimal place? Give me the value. 1.1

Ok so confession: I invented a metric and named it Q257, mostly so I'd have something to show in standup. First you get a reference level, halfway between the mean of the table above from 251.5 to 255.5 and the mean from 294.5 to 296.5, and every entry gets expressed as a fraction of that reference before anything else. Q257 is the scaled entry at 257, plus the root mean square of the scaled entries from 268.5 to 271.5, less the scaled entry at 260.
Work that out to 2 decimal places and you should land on 0.97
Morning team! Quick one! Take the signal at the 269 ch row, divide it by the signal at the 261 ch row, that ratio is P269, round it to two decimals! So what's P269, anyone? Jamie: 1.00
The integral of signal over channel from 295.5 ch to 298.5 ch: 112.9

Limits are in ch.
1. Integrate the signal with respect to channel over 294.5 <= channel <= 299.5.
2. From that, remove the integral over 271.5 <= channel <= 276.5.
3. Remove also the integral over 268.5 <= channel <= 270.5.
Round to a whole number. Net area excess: -75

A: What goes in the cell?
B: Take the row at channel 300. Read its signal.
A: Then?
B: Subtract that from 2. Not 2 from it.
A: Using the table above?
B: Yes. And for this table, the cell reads -35.7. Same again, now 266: -36.2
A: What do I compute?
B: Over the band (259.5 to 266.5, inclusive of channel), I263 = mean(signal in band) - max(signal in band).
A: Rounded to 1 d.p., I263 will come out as -1.3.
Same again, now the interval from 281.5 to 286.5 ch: -1.1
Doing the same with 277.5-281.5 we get -1.3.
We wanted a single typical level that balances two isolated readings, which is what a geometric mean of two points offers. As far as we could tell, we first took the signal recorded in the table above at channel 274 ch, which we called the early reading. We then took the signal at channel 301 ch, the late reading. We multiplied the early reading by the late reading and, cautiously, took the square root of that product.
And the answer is 38.4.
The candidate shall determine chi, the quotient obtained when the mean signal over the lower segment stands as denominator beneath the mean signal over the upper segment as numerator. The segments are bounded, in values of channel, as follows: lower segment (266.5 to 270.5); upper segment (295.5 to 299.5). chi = 1.02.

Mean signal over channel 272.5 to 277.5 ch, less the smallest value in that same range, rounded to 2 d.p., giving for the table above 0.83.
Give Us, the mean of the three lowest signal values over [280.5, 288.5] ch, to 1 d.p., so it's 35.0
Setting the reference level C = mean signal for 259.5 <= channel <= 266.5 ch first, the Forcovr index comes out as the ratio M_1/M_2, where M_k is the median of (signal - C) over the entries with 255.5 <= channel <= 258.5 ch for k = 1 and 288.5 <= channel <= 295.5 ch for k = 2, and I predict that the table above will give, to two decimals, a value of -0.15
